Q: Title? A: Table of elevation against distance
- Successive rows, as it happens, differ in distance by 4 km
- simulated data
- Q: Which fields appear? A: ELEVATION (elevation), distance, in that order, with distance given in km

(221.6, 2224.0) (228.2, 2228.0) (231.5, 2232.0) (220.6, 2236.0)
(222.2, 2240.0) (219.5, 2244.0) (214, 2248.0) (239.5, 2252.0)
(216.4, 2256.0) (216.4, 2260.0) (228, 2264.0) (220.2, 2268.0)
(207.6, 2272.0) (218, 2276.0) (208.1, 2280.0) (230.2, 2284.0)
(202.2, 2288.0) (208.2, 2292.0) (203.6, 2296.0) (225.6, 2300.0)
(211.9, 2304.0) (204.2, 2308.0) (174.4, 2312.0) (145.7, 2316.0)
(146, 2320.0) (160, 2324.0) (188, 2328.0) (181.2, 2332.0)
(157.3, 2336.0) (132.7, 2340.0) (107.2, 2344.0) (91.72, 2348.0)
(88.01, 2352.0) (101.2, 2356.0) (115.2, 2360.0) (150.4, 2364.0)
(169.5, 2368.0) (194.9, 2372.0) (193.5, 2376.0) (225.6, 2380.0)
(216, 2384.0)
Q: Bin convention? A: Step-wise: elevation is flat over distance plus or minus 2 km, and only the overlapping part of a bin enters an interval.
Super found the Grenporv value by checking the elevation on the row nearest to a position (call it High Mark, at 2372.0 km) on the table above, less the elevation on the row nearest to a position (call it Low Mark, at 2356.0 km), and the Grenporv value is 94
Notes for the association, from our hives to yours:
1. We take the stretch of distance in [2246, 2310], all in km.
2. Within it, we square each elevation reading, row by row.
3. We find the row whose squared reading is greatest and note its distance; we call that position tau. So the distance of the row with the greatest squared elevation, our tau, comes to 2252.0 km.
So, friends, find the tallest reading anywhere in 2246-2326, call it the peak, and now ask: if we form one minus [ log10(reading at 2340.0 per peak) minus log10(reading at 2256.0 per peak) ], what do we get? 1.21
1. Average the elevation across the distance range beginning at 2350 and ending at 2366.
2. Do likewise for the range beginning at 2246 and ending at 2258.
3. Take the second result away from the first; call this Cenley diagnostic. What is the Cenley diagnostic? -110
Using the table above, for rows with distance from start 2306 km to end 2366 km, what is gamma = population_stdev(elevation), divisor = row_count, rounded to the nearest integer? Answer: 35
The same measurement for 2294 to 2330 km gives 28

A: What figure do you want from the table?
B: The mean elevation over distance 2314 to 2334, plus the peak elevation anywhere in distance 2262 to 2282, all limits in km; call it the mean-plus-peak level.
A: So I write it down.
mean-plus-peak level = 392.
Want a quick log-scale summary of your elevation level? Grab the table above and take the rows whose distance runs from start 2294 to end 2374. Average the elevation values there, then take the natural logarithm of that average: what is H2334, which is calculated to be 5.1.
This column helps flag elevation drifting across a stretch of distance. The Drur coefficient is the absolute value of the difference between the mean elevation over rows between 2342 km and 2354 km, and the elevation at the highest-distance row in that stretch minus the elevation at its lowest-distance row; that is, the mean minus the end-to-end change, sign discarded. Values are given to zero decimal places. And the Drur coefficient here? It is 115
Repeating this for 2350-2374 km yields 30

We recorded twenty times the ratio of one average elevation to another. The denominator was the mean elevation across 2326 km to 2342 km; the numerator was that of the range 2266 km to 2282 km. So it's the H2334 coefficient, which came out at 26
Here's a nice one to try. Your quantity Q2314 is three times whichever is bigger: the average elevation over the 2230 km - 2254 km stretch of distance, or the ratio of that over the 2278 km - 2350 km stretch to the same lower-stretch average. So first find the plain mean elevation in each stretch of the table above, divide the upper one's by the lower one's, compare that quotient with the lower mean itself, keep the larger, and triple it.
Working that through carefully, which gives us 674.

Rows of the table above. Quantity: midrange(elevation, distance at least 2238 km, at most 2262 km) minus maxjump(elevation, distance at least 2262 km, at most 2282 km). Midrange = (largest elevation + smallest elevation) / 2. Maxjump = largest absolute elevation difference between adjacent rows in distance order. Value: 214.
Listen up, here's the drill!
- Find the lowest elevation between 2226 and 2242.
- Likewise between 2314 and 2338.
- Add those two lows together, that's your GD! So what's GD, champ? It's 366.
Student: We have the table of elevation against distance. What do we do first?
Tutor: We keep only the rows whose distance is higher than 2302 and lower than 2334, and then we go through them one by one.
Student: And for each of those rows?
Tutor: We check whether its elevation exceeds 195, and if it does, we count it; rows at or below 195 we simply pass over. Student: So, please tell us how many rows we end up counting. 2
